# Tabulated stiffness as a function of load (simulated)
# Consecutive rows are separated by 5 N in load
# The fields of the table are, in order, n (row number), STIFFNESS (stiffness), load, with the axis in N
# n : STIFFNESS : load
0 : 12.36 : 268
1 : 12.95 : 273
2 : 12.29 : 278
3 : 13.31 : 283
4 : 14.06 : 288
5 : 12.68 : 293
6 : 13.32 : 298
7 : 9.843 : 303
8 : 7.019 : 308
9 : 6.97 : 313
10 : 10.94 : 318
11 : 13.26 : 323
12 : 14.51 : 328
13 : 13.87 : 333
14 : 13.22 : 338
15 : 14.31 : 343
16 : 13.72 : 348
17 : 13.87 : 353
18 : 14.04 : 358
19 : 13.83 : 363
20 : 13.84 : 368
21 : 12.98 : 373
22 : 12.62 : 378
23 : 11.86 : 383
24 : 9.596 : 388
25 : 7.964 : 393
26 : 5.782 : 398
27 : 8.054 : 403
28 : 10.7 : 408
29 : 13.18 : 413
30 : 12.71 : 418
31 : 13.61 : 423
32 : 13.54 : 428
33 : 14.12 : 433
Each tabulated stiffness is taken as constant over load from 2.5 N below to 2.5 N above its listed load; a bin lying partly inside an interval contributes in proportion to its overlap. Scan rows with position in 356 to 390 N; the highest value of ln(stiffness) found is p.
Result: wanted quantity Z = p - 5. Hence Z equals -2.36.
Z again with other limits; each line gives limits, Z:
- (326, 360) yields -2.33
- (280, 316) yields -2.36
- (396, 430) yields -2.39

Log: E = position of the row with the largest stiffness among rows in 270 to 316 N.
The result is 288 N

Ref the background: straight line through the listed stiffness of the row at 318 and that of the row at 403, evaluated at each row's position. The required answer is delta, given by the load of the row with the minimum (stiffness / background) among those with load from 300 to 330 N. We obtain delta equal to 308 N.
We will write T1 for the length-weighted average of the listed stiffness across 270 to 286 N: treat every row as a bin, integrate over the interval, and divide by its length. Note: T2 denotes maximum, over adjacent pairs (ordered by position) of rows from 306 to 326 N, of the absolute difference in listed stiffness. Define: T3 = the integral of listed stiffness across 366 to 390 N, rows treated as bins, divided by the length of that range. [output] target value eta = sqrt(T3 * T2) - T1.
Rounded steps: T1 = 12.9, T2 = 4.0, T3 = 12.2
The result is -5.9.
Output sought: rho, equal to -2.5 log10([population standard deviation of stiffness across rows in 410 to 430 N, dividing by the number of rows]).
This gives 1.12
